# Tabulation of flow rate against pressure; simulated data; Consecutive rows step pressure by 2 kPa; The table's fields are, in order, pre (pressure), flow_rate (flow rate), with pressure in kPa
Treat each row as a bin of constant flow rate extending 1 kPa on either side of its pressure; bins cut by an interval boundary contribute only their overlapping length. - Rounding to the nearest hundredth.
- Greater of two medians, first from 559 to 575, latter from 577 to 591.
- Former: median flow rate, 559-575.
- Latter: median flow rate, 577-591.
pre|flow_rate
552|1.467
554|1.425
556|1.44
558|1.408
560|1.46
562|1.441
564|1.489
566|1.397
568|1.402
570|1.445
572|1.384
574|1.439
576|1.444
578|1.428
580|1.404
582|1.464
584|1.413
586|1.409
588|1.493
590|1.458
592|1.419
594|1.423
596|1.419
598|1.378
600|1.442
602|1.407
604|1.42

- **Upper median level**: 1.44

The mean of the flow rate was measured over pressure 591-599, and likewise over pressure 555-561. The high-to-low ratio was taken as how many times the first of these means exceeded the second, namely 0.98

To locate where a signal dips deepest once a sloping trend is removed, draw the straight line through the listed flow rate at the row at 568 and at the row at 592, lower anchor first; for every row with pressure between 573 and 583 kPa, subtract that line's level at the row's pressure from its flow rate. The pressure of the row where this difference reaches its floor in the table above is 580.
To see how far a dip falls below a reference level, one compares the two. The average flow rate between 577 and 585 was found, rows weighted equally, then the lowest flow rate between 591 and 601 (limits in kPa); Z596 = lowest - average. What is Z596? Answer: -0.049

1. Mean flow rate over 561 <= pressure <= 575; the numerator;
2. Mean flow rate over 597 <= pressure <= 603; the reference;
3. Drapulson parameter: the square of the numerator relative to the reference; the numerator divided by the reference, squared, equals 1.03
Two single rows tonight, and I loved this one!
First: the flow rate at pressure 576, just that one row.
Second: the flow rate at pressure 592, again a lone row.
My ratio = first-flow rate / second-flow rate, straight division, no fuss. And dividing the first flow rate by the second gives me 1.02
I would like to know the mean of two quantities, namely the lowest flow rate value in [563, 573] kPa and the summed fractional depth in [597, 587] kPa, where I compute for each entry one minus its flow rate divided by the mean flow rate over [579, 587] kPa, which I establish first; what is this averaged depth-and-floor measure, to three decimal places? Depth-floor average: 0.657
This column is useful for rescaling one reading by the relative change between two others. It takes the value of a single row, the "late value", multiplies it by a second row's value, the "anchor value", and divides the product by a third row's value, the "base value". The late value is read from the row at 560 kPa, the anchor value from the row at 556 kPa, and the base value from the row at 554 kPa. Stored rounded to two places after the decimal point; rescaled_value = 1.48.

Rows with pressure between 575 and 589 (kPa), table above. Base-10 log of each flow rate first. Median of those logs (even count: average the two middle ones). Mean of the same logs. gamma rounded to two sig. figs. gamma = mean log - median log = 0.0025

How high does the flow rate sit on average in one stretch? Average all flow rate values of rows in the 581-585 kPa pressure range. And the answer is 1.44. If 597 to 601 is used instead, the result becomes 1.41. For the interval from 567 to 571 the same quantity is 1.42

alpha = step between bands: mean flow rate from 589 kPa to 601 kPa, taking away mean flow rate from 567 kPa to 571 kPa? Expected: 0.00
